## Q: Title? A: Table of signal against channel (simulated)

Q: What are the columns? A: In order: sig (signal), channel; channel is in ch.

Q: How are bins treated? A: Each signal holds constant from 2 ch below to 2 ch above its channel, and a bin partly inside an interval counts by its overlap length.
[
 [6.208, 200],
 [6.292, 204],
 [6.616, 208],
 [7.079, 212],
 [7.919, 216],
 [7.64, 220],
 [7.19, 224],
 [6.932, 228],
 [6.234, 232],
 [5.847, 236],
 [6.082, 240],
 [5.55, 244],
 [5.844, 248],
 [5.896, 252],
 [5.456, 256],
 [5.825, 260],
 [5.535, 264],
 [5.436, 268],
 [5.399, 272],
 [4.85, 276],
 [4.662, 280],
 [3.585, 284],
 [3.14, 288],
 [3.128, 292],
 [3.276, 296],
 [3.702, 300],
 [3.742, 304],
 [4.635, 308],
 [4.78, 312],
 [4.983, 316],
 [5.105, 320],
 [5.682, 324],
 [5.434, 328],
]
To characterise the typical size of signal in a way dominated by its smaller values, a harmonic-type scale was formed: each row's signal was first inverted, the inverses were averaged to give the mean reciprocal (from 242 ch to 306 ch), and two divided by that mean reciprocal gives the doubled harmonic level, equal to 8.9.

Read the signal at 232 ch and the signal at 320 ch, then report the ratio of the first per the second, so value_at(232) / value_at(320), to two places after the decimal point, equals 1.22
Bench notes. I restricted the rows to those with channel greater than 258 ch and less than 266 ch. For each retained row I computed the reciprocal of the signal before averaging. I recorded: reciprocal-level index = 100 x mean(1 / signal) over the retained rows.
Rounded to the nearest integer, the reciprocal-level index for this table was 18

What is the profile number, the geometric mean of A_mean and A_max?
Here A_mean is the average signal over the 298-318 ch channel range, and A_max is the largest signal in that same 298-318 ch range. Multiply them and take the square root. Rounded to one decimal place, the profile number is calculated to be 4.7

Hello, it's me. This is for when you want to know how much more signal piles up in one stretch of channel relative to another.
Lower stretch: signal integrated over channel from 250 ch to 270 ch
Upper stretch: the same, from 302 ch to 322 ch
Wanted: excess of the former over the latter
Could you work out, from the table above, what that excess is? 20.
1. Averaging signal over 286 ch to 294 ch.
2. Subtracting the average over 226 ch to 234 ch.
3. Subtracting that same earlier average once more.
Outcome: -10.0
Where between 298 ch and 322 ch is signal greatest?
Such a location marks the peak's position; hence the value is 320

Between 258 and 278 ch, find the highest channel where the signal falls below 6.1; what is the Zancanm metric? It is 276 ch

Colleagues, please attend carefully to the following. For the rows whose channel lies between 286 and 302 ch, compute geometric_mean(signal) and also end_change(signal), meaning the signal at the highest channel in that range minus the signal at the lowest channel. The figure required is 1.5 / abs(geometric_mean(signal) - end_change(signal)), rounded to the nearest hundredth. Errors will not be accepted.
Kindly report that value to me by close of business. 0.55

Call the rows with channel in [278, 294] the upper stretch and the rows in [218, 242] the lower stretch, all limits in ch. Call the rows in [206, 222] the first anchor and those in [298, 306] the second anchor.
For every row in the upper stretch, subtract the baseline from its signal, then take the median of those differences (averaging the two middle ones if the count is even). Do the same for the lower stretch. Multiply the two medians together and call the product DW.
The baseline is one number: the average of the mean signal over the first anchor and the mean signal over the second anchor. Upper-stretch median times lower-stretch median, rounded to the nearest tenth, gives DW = -2.3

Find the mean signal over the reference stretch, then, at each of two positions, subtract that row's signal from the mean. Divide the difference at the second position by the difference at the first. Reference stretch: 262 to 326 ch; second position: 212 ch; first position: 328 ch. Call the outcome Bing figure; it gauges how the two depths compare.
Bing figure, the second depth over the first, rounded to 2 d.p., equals 2.72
